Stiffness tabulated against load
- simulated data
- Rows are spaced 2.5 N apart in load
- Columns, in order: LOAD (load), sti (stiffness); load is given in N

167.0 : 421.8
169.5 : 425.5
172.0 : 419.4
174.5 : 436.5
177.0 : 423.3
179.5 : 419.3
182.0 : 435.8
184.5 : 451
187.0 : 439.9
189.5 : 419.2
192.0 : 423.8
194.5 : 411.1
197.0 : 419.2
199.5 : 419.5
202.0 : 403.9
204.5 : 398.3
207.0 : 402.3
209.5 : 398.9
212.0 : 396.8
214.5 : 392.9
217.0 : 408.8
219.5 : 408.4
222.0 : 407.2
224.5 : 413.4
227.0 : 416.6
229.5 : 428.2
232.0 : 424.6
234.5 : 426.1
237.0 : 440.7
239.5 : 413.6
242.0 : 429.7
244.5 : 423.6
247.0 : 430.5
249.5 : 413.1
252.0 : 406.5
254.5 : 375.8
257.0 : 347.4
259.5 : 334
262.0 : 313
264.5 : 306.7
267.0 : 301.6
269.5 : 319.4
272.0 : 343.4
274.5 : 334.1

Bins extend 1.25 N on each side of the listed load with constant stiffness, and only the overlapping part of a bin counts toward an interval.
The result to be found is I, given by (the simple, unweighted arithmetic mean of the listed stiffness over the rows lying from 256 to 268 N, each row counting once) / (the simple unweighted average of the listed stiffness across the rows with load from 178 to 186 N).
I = 0.7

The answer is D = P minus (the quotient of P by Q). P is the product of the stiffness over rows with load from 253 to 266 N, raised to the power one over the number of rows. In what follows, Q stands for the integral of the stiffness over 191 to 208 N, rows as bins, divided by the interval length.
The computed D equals 334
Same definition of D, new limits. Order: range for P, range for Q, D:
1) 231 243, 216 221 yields 426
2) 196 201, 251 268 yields 418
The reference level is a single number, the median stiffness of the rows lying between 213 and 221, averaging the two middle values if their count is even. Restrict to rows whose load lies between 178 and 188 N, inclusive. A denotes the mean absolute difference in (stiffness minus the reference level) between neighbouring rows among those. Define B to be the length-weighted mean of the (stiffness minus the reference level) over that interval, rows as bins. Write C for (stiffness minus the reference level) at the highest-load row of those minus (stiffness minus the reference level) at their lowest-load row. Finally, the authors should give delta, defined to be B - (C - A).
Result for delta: 21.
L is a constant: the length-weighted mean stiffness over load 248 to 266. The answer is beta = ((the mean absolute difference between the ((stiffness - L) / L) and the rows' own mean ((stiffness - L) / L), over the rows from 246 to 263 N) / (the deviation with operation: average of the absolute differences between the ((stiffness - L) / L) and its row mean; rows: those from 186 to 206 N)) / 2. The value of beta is 2.0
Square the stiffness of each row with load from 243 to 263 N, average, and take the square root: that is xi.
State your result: 383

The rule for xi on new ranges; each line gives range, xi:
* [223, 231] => 419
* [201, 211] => 401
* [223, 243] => 424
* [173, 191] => 432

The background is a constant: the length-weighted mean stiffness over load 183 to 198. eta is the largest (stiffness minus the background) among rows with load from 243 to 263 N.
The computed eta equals 3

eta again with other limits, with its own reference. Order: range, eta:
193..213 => -8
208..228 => -11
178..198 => 23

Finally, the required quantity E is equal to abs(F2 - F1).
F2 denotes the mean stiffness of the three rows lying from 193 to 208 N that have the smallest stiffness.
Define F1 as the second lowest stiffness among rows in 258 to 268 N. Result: 95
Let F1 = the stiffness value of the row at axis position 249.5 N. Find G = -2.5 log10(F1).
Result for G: -6.54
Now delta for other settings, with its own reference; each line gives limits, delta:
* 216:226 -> -1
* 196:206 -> 29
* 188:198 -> 19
